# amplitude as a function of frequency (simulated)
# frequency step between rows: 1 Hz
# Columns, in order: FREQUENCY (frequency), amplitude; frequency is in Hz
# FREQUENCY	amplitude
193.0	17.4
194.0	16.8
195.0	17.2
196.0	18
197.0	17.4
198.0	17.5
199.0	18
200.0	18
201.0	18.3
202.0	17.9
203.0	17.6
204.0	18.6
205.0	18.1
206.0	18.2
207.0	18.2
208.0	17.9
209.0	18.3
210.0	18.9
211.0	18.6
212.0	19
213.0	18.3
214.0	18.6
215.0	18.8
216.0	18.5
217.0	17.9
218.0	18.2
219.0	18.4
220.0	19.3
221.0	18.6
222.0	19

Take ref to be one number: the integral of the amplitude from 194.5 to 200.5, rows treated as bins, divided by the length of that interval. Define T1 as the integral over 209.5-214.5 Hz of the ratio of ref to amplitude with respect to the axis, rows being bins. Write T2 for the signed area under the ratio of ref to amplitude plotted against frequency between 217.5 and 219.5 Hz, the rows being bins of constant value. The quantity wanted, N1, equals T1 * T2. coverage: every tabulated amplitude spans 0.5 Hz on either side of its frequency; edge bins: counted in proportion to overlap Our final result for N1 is 9.1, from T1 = 4.7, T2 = 1.9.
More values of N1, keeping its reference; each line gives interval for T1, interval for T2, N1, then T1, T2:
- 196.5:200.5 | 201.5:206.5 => 19.5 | 4.0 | 4.9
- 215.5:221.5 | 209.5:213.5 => 21.7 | 5.7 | 3.8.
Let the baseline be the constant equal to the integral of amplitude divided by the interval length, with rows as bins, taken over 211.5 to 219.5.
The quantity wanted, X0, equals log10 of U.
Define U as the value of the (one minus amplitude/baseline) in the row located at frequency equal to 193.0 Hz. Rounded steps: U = 0.06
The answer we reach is -1.24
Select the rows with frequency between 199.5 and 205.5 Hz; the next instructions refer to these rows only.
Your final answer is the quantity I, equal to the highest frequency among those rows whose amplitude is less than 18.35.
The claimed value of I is 205.0 Hz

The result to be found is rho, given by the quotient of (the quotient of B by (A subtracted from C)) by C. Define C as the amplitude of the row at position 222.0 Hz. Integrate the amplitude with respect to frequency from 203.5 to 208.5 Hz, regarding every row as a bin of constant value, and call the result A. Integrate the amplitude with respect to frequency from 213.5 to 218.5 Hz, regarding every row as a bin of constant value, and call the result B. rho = -0.0673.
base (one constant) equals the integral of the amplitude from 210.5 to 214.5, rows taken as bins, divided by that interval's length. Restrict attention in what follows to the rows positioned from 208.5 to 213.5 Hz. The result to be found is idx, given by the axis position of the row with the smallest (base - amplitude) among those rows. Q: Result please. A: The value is 212.0 Hz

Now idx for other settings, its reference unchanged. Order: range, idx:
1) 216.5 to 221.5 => 220.0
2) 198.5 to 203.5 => 201.0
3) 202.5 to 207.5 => 204.0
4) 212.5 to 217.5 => 215.0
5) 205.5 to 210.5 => 210.0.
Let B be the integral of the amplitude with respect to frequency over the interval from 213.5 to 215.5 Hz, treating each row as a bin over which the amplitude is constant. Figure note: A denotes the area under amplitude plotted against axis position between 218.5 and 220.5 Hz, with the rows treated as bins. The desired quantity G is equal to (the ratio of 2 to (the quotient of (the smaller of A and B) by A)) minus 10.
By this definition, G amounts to -7.98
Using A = 37.7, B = 37.4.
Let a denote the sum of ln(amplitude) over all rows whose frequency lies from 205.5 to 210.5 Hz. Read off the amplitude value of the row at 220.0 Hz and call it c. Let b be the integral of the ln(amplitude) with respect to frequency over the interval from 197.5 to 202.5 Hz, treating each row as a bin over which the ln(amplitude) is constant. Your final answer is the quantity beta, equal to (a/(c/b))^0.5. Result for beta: 3.3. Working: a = 15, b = 14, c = 19.3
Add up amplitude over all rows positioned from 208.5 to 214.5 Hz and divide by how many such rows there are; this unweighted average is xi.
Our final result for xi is 18.6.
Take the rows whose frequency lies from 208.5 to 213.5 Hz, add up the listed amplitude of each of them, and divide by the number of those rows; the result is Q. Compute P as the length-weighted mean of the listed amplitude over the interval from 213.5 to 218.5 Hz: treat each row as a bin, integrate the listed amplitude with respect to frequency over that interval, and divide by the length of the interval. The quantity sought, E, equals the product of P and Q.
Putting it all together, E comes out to 343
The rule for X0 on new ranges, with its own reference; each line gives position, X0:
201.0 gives -2.06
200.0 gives -1.60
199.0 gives -1.60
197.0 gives -1.24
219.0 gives -2.47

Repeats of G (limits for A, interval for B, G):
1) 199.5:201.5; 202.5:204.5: -7.99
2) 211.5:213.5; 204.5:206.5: -7.94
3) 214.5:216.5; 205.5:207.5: -7.95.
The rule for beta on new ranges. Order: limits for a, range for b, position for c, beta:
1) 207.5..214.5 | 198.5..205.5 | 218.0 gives 4.8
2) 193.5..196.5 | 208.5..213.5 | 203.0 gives 2.7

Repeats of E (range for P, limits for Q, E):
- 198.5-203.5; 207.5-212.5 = 333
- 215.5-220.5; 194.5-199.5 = 325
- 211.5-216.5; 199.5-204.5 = 337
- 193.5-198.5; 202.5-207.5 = 315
